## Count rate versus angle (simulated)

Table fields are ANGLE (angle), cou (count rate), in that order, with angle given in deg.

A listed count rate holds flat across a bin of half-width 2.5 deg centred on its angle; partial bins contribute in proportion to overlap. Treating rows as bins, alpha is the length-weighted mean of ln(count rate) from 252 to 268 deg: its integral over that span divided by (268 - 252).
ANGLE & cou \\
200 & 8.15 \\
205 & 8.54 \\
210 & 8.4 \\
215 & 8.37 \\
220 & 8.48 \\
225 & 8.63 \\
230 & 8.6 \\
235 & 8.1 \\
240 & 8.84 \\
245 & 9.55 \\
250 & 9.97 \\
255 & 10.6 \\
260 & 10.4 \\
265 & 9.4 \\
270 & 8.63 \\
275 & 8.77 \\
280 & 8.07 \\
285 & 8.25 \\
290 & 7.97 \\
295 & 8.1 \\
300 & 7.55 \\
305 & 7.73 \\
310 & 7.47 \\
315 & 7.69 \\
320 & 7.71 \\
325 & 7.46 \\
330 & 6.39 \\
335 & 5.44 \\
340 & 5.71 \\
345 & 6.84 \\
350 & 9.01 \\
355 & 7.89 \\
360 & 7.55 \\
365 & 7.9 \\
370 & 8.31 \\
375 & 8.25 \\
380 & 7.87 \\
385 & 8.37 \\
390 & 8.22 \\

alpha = 2.31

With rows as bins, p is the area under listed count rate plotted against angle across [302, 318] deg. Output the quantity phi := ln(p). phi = 4.80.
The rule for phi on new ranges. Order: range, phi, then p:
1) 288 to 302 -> 4.70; 110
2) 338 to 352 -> 4.61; 100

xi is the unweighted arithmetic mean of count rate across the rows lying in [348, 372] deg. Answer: 8.13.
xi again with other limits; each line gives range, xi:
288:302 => 7.87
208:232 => 8.50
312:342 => 6.73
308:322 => 7.62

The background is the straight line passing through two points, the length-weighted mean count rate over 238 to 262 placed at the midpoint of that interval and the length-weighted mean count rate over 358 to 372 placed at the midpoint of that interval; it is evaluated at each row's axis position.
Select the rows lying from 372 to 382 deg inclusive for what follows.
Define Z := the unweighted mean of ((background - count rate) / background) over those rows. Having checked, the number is -0.05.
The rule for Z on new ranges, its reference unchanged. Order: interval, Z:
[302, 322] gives 0.13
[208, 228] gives 0.19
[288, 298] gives 0.12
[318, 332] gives 0.17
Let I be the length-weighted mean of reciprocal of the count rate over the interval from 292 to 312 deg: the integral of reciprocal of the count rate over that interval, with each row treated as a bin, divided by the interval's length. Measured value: 0.130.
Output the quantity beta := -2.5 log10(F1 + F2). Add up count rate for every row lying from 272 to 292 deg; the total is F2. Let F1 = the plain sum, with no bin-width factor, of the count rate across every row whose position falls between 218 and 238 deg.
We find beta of -4.56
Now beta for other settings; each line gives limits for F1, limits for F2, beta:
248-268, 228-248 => -4.69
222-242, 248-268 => -4.68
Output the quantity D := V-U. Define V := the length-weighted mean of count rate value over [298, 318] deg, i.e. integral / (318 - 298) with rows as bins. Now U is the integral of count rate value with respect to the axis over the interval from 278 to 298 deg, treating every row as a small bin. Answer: -154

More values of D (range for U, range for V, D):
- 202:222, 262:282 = -160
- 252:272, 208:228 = -187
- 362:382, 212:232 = -153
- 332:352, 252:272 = -124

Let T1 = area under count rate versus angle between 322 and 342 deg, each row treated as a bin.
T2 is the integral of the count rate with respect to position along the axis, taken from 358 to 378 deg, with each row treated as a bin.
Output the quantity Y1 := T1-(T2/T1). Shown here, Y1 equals 125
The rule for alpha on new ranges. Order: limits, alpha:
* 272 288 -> 2.12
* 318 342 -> 1.87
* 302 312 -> 2.03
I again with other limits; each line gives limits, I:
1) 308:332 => 0.136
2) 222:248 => 0.114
